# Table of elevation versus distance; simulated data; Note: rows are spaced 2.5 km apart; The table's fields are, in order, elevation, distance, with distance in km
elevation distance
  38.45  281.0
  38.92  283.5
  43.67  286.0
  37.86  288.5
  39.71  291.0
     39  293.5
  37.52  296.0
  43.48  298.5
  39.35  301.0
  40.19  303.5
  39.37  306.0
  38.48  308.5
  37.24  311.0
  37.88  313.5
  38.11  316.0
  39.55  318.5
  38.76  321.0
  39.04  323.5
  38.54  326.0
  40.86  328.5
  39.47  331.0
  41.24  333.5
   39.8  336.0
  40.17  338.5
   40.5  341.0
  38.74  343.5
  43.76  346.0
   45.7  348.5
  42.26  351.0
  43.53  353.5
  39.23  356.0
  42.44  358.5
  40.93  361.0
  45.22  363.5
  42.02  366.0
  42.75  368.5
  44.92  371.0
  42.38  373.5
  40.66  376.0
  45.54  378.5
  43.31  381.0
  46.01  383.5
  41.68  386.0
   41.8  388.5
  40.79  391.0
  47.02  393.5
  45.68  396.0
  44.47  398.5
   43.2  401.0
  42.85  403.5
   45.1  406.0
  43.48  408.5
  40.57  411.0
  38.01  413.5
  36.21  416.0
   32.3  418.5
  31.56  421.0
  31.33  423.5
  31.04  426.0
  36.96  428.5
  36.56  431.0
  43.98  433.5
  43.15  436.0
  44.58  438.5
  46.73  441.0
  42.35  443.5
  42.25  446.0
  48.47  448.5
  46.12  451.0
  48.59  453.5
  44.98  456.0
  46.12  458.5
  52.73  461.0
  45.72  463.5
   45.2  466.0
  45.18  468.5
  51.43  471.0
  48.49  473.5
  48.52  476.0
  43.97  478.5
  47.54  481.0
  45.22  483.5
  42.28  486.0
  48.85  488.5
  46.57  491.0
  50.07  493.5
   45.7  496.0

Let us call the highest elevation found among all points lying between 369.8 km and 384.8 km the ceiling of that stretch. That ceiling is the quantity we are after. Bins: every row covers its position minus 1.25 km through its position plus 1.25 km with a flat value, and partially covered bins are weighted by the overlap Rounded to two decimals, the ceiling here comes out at 46.01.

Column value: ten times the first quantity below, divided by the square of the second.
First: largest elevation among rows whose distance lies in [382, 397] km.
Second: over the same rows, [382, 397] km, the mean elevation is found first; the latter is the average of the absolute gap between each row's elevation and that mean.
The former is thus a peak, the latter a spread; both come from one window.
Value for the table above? 81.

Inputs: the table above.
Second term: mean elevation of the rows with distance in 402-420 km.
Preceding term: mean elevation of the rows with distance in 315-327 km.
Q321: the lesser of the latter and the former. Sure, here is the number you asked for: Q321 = 38.8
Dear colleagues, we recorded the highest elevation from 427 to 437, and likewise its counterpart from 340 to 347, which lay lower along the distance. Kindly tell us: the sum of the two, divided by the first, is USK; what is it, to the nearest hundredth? 1.99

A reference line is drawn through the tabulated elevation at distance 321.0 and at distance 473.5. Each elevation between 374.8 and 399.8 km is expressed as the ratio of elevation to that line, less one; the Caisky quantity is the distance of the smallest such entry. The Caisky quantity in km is 391.0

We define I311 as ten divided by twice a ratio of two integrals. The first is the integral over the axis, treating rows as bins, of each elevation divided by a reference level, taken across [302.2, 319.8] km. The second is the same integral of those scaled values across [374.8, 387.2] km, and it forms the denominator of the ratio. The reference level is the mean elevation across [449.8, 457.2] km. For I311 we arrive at 4.0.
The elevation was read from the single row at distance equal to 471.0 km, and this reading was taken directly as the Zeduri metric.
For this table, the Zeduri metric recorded 51.43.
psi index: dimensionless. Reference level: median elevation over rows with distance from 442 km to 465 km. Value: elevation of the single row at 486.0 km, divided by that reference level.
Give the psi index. 0.92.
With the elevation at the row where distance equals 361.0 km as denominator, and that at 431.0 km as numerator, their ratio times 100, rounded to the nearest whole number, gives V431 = 89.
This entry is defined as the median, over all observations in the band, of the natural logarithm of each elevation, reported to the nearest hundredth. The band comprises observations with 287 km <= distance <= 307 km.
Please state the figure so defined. 3.67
